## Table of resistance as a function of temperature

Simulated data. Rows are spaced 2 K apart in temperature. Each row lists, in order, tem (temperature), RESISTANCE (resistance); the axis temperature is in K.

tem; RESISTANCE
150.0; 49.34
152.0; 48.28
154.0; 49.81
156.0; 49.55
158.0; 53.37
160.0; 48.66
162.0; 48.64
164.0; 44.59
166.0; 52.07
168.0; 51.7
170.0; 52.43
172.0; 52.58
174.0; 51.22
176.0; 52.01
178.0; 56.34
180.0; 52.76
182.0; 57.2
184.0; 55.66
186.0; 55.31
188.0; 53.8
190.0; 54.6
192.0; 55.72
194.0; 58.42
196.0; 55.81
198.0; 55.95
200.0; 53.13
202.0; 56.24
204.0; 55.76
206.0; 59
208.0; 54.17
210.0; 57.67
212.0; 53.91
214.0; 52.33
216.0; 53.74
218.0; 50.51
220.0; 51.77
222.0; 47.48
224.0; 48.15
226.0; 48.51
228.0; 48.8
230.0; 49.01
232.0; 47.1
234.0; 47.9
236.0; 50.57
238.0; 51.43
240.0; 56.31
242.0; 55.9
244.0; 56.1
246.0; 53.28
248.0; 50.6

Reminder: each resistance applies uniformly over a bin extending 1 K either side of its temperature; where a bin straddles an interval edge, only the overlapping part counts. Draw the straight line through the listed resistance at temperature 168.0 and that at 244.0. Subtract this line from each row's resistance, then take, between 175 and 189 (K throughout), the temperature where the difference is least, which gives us 176.0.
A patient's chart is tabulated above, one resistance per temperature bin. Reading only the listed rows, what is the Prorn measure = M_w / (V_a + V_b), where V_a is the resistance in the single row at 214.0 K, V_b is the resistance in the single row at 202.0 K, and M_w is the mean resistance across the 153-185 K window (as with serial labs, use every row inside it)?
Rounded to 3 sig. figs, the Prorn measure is 0.477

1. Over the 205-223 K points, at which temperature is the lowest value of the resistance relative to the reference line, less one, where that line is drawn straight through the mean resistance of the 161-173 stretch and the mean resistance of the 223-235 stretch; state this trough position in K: 222.0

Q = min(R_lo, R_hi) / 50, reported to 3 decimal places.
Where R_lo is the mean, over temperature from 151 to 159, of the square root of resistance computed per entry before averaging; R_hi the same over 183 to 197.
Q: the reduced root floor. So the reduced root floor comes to 0.142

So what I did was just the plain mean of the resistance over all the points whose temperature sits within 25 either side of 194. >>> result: 55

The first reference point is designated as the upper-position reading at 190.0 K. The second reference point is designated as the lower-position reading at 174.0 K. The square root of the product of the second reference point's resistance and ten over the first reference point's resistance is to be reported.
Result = 3.06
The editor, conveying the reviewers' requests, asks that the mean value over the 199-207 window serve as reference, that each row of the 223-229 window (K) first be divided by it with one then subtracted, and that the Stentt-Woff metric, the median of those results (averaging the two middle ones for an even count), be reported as -0.13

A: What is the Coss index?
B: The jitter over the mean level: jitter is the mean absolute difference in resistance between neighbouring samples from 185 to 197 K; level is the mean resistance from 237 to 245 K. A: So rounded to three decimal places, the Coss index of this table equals 0.032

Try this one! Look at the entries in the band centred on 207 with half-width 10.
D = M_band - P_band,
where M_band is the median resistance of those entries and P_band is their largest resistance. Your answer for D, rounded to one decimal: -4.0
